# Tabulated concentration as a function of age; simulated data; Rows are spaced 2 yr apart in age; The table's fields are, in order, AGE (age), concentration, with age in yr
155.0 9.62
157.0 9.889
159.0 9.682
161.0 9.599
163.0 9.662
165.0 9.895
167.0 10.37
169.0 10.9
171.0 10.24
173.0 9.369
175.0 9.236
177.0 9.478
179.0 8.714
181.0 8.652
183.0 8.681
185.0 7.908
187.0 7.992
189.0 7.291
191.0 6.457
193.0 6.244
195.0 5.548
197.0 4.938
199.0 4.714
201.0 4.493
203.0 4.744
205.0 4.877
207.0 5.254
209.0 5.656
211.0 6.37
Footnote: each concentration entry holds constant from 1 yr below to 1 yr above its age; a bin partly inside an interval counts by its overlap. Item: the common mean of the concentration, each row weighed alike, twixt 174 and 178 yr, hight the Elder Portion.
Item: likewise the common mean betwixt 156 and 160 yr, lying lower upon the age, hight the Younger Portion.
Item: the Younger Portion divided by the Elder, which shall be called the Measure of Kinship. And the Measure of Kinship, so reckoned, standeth 1.05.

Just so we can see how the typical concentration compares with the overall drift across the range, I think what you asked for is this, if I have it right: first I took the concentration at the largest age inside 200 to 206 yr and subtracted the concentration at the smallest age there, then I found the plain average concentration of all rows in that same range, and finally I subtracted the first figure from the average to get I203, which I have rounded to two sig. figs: 4.3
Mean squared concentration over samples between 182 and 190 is 64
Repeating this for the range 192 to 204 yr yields 27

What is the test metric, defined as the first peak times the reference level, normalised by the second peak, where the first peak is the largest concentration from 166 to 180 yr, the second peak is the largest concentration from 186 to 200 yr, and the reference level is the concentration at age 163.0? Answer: 13.2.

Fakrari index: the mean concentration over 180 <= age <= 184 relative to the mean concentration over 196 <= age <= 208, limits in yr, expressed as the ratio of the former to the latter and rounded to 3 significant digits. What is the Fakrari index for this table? 1.79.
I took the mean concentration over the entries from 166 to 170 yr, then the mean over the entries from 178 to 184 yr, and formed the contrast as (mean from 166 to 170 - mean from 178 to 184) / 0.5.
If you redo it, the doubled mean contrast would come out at 3.9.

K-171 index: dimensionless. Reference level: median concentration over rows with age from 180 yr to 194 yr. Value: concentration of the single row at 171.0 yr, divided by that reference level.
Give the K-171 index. 1.29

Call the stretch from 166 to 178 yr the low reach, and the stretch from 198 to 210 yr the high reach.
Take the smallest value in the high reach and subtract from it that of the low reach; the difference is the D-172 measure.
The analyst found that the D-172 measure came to -5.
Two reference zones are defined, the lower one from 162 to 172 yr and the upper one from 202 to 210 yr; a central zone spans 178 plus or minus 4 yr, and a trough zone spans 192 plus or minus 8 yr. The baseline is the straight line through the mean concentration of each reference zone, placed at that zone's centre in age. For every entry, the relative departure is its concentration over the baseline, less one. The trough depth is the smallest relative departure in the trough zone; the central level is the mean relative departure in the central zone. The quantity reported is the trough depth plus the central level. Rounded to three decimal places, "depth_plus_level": -0.193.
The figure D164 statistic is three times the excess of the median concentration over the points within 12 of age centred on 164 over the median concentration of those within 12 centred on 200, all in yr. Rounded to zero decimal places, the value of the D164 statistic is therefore 15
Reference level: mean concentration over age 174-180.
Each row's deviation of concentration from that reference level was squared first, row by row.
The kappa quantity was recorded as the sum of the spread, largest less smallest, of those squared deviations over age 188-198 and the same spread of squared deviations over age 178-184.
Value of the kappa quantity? 14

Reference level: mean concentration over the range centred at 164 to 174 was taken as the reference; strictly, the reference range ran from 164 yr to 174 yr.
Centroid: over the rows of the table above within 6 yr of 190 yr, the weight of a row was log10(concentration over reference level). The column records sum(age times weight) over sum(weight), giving 191.1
